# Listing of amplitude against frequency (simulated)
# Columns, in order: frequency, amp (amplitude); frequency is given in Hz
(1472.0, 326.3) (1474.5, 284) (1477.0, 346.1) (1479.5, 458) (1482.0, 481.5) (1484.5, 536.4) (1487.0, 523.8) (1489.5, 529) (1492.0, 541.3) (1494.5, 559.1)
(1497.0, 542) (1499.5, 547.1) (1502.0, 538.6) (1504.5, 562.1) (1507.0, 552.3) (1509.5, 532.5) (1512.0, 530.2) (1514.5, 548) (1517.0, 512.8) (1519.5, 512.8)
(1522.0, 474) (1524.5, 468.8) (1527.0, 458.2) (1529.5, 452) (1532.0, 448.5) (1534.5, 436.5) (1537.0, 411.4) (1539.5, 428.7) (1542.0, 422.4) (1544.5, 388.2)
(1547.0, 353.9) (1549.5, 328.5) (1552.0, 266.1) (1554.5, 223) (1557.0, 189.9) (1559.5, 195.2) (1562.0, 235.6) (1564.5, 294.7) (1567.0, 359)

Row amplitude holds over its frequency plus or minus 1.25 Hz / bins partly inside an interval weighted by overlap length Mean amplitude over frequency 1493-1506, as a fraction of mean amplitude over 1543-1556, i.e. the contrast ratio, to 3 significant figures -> 1.76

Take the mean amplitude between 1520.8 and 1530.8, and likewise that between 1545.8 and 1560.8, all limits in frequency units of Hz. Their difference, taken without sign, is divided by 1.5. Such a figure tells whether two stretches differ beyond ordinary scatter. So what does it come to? 136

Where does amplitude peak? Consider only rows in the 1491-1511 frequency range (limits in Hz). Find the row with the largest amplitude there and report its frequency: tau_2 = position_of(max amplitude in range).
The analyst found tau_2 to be 1504.5 Hz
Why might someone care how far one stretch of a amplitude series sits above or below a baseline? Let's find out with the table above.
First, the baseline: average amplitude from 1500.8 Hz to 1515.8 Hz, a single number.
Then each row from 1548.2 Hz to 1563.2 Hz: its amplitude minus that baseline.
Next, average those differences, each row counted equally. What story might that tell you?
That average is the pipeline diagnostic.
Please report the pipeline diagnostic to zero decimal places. -304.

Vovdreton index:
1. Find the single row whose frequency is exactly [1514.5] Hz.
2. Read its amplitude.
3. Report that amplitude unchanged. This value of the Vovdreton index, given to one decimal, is 548.0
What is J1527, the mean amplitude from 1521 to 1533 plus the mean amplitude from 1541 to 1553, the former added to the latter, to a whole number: 812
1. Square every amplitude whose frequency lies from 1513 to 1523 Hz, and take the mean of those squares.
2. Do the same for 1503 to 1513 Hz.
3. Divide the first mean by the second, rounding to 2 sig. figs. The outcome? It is 0.89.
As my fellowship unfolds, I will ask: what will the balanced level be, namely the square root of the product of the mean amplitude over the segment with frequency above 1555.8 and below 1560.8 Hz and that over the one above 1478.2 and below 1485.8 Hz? 308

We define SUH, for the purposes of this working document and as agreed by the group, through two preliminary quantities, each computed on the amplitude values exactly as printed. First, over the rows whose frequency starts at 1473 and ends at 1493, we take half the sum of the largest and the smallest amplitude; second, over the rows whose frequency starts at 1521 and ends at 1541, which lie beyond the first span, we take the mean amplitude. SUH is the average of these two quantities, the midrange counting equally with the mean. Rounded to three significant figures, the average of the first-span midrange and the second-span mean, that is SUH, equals 430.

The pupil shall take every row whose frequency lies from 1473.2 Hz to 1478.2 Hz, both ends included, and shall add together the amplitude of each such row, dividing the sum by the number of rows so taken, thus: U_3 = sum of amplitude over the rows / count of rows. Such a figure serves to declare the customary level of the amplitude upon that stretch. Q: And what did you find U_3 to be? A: 315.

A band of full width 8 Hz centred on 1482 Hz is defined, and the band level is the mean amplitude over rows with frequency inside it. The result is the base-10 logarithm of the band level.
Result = 2.69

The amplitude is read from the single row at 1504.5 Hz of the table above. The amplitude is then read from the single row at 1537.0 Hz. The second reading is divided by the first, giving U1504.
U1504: 0.73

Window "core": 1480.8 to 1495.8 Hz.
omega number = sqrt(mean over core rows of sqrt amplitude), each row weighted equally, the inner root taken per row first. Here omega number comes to 4.79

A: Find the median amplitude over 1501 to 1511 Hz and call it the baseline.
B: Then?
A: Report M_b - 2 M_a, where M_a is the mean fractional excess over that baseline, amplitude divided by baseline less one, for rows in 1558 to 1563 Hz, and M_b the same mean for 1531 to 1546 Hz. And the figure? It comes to 1.0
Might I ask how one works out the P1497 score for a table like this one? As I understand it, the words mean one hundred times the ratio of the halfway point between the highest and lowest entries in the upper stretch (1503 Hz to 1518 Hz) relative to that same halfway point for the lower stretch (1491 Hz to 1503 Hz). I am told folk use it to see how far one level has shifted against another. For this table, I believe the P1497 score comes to 98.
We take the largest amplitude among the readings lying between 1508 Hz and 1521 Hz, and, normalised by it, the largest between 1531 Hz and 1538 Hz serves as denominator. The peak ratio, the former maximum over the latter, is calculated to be 1.22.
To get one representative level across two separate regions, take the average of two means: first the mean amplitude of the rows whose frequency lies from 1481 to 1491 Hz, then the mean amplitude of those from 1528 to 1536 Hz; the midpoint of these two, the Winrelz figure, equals 482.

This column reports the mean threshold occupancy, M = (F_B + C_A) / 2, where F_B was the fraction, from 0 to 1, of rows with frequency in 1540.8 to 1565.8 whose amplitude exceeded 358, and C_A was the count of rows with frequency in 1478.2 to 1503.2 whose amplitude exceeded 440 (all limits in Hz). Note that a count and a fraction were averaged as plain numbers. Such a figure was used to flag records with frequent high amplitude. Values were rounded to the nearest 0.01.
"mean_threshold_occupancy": 5.10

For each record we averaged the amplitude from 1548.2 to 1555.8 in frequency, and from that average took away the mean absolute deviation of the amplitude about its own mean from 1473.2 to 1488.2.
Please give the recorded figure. 190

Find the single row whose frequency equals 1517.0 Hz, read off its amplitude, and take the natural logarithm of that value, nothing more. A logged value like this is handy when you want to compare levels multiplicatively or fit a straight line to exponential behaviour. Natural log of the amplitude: 6.2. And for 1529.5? 6.1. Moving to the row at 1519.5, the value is 6.2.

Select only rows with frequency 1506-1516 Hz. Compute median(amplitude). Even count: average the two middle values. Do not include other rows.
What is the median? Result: 540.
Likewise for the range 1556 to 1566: 215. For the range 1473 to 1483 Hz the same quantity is 402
